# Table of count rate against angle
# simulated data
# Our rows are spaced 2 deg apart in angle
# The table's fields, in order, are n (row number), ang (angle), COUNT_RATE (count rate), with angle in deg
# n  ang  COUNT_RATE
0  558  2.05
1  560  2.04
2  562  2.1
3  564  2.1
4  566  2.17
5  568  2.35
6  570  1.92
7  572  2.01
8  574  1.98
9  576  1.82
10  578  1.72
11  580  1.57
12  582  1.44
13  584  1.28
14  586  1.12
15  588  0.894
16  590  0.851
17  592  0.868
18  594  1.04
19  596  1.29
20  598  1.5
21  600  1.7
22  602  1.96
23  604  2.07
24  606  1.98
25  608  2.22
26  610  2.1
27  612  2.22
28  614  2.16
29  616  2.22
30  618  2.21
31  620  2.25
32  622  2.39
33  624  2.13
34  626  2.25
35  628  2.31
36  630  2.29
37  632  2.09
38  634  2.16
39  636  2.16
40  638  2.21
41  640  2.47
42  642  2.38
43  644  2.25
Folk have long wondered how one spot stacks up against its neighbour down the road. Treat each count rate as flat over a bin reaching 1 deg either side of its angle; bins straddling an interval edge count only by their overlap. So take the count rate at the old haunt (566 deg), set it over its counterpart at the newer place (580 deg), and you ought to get 1.4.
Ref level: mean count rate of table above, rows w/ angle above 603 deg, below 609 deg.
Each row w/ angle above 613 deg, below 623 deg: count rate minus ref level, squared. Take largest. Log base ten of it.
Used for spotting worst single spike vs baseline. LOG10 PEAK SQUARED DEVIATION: -1.05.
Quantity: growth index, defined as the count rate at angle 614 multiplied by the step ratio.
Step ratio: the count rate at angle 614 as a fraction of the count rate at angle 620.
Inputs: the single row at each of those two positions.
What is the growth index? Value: 2.1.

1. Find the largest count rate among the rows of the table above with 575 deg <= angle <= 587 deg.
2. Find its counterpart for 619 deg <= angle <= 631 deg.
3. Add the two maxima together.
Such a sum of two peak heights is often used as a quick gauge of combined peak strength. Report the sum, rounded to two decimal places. 4.21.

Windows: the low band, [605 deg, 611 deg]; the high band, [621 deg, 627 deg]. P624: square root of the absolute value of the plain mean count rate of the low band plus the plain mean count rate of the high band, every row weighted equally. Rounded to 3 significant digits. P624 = 2.09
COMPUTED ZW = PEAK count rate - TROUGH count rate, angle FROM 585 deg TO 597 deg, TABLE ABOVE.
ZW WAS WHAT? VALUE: 0.44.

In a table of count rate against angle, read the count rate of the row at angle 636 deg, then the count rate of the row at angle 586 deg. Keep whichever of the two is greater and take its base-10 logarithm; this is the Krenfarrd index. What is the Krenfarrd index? 0.334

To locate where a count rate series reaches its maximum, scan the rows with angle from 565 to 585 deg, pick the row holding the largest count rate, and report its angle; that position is 568 deg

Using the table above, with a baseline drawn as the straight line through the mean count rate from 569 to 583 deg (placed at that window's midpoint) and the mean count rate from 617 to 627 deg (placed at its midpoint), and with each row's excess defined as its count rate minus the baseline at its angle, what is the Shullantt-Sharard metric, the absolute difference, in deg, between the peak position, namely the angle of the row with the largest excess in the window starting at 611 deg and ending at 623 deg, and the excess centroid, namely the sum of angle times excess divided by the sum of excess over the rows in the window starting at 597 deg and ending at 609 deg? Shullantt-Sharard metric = 23.3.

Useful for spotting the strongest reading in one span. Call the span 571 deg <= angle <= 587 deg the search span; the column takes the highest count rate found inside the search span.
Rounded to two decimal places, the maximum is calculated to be 2.01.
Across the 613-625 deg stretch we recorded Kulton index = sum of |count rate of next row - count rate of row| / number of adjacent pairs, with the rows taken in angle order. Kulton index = 0.102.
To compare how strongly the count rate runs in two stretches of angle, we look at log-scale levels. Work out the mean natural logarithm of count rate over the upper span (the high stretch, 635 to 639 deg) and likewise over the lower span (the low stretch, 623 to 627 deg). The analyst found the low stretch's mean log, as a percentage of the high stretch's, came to 100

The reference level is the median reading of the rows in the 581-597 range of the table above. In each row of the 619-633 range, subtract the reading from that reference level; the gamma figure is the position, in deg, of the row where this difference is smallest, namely 622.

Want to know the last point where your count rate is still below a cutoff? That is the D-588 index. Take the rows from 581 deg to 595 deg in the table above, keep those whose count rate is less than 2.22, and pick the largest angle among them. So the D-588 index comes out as 594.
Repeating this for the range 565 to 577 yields 576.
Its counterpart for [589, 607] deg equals 606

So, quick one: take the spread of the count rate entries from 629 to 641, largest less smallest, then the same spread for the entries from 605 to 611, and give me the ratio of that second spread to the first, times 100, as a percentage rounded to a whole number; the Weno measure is 63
